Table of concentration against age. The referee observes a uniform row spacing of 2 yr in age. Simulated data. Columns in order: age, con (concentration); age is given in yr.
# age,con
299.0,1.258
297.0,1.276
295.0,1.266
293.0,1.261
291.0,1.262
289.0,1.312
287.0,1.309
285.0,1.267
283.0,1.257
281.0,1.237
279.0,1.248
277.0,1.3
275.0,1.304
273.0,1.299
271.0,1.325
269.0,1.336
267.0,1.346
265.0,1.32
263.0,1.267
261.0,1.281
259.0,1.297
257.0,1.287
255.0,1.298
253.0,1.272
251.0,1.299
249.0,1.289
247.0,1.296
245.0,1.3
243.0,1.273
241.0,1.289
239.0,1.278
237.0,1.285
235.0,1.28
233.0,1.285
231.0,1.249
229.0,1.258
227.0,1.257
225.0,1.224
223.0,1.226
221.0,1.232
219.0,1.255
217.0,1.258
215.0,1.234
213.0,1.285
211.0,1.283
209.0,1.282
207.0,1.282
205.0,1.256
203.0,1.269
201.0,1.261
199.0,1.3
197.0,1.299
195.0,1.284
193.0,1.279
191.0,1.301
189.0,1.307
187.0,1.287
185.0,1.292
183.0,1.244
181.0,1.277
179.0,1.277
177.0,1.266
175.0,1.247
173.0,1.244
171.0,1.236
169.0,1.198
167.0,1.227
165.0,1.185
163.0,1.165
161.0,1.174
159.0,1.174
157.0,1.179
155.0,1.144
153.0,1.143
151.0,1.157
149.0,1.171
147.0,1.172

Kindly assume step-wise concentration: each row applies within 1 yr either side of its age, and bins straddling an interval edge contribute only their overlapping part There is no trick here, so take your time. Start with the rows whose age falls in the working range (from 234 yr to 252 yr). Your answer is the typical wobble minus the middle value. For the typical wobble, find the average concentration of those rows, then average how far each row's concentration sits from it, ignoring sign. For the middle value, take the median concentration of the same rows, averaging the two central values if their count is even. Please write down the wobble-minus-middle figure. -1.281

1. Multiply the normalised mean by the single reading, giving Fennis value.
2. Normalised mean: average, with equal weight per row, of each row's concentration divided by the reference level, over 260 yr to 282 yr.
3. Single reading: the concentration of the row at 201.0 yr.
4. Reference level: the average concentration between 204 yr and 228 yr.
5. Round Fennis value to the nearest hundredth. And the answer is 1.30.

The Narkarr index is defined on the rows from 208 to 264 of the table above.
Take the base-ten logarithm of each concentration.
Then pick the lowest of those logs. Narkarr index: 0.088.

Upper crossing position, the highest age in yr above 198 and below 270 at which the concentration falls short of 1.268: 263.0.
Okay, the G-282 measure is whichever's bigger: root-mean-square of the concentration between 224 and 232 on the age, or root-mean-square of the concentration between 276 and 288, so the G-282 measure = 1.27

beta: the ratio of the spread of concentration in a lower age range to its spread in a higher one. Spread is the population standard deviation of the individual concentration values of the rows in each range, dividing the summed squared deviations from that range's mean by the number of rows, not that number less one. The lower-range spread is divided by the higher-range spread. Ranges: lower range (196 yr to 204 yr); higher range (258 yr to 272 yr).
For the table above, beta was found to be 0.6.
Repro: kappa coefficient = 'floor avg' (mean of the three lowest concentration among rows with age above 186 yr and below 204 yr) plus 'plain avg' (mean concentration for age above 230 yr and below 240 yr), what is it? 2.55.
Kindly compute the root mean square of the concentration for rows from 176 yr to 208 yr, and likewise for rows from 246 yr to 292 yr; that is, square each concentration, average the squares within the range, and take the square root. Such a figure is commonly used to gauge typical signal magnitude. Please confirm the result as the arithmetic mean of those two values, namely 1.29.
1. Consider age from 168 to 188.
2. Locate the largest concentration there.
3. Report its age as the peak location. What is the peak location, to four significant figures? 185.0 yr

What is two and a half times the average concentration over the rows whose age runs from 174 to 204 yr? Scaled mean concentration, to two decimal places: 3.20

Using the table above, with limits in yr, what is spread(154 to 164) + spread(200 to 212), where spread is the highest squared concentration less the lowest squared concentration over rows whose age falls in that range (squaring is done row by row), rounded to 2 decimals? 0.15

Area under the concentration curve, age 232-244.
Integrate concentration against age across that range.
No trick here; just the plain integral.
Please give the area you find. 15.4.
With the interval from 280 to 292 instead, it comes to 15.3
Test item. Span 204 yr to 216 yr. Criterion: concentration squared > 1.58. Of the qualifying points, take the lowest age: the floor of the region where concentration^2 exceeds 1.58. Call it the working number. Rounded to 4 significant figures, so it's 207.0 yr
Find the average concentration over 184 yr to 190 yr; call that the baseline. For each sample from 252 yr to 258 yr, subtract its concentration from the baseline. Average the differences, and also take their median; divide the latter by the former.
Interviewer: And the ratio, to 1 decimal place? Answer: 0.9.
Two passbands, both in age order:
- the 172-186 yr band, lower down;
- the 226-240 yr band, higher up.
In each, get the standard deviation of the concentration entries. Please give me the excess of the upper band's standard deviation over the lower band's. -0.004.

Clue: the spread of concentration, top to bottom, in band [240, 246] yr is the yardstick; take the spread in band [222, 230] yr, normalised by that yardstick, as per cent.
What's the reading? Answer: 126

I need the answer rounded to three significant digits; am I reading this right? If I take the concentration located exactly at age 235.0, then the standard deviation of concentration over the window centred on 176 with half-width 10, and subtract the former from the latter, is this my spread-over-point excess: -1.25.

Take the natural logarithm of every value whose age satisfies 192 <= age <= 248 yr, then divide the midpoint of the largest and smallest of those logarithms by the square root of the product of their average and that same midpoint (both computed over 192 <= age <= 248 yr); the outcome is 0.99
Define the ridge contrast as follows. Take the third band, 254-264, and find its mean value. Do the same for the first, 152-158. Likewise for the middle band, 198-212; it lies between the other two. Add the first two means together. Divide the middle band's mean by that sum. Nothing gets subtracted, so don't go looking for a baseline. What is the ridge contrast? 0.523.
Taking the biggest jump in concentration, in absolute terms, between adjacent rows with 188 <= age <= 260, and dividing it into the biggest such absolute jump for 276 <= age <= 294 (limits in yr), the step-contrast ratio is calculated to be 1.02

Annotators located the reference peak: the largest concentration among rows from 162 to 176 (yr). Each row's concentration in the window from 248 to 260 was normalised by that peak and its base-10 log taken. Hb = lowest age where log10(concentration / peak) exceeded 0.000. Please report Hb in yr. 249.0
